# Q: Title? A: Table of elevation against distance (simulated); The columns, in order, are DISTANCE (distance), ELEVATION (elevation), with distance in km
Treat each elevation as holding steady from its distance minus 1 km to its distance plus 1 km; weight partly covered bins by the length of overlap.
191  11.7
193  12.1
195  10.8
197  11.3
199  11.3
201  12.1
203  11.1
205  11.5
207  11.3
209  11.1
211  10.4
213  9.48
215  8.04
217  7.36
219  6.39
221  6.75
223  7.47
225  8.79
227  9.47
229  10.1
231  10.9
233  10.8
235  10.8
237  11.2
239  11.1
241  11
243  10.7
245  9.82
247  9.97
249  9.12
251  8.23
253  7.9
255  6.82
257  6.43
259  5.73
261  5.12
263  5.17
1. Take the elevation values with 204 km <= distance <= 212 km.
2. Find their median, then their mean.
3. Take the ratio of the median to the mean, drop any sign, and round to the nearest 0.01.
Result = 1.01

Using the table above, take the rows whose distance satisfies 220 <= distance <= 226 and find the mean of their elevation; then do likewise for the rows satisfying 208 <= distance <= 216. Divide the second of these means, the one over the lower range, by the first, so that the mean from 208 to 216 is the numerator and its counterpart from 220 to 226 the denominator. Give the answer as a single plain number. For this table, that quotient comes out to 1.3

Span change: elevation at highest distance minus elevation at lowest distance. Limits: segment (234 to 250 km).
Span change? -2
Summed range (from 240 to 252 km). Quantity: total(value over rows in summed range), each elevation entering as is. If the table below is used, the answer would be 59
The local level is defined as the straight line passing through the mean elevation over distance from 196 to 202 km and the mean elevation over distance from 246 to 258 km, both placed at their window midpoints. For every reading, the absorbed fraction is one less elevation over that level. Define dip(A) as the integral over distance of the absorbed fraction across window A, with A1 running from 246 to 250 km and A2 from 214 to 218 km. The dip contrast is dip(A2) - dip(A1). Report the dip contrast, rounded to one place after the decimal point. 1.6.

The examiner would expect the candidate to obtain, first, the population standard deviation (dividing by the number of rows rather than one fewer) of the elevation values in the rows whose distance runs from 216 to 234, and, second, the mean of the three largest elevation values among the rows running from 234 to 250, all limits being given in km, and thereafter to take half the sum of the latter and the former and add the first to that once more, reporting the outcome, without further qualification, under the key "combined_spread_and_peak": 8.0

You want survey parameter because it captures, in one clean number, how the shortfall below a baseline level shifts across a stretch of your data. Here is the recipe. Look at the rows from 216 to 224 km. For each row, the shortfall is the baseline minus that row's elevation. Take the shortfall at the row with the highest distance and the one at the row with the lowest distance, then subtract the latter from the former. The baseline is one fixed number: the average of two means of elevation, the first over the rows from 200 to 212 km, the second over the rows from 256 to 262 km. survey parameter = -0.1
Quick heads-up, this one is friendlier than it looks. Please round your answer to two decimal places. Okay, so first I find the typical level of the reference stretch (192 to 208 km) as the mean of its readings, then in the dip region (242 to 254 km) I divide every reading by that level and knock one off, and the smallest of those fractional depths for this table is -0.31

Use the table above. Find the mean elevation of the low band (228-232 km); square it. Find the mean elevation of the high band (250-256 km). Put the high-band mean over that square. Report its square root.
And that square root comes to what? 0.26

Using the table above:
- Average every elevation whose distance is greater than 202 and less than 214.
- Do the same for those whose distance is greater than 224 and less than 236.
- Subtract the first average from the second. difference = -0.7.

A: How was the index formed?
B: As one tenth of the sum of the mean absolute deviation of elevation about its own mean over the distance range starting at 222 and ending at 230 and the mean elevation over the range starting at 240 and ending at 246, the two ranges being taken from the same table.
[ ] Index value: 1.13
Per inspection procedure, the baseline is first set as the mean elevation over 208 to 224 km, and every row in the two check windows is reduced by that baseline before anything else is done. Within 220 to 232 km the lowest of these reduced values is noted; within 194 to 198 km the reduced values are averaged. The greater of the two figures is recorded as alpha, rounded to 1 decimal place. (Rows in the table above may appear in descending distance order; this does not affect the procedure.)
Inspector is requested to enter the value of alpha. 2.7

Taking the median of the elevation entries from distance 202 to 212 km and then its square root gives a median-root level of 3.3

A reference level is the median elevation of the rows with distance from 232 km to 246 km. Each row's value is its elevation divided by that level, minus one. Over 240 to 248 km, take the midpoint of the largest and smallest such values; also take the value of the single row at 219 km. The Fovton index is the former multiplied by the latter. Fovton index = 0.01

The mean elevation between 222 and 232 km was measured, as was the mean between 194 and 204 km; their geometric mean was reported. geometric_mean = 10.3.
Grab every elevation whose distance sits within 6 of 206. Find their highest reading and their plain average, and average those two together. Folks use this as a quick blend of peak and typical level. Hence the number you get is 11.7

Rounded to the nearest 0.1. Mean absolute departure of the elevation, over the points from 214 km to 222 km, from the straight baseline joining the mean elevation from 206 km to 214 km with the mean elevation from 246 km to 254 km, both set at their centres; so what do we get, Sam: 3.1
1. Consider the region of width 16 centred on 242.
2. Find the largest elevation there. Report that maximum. 11.2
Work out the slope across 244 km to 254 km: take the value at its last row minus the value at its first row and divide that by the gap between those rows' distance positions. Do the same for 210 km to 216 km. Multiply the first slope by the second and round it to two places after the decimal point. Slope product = 0.14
